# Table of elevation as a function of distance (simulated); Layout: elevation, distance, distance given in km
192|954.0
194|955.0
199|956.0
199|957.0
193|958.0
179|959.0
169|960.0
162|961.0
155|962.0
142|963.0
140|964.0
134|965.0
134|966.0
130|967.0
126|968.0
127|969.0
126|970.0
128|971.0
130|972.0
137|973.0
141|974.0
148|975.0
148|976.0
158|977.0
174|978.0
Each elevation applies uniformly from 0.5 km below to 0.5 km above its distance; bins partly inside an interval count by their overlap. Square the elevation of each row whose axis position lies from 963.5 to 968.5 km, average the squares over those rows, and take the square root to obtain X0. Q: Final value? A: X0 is 133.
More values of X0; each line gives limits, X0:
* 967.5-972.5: 127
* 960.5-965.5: 147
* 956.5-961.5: 181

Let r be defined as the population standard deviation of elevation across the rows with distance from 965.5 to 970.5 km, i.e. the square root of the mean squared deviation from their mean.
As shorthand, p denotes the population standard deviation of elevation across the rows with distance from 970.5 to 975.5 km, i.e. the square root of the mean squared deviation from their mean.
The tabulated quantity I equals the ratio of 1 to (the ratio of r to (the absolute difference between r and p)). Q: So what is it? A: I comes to 1.4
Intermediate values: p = 7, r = 3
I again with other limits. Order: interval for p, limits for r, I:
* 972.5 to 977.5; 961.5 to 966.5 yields 0.1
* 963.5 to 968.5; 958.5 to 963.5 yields 0.6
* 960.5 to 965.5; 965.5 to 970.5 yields 2.4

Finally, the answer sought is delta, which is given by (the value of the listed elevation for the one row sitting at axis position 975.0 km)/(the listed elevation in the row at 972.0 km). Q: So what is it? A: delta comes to 1.1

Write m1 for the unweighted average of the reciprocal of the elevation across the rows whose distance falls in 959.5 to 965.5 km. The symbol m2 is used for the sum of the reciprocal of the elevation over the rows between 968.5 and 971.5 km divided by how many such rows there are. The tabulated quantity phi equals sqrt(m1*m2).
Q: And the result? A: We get 0.0073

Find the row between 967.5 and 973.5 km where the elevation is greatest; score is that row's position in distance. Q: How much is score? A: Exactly 973.0 km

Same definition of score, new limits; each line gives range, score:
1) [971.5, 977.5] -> 977.0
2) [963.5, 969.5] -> 964.0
